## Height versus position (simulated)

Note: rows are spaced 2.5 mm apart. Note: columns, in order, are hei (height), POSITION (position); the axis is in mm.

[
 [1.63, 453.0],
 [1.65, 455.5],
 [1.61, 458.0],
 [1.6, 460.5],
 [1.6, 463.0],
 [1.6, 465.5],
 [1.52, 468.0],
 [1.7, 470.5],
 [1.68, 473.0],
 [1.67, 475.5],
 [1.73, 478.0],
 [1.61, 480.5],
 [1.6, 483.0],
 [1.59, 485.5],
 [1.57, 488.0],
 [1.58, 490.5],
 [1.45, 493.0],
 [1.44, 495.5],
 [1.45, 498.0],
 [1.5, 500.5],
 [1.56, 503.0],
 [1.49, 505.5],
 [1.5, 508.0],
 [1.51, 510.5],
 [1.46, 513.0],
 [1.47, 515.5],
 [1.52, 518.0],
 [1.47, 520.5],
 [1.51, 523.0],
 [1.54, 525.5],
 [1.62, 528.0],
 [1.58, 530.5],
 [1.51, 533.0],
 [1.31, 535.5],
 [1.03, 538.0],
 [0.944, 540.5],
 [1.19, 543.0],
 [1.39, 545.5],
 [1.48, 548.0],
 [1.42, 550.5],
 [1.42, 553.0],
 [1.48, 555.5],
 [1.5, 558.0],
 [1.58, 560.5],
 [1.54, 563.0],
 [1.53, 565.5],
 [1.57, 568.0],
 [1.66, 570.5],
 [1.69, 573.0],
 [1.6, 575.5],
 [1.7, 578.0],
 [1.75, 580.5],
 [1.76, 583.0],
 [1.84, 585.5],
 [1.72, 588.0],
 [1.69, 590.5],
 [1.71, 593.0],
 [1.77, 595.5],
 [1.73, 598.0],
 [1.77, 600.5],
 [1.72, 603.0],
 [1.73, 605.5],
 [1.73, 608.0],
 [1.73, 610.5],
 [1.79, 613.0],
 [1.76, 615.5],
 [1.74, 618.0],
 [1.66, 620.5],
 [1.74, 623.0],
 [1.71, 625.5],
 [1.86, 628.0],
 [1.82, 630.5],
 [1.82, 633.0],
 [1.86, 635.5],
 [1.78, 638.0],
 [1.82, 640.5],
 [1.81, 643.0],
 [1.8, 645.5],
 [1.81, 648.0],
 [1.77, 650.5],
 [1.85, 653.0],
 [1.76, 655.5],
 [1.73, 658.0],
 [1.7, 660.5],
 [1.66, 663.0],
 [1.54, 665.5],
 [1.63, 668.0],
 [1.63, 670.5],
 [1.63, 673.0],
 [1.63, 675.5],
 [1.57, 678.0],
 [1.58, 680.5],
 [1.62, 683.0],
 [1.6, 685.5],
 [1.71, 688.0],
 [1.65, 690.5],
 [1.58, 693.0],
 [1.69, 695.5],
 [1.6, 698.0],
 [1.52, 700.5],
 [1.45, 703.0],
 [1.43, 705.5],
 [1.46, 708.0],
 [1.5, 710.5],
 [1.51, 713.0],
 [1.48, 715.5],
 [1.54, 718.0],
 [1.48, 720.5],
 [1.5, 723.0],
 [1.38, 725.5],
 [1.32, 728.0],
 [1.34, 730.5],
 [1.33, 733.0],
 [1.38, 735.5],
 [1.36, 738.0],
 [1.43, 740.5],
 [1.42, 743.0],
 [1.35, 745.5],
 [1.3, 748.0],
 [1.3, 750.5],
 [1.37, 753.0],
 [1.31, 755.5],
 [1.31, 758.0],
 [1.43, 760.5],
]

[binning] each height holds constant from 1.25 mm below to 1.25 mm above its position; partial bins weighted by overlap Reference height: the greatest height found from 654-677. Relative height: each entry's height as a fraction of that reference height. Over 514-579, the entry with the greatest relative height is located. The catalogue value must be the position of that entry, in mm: 578.0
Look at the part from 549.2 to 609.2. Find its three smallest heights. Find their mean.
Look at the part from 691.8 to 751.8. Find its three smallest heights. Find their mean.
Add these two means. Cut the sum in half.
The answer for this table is 1.37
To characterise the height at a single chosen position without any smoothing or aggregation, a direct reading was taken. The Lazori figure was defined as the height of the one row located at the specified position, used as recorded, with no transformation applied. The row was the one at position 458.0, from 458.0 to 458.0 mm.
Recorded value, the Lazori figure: 1.61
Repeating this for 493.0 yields 1.45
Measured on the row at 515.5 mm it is 1.47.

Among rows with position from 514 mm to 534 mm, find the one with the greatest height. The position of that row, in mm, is 528.0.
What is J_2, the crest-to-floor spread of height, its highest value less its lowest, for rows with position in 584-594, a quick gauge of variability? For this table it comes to 0.15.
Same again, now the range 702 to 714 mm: 0.08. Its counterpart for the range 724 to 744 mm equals 0.11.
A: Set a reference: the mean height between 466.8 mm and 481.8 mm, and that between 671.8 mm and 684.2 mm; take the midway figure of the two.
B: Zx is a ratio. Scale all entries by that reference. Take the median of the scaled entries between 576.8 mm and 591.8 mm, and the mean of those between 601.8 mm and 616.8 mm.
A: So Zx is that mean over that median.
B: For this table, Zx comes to 1.00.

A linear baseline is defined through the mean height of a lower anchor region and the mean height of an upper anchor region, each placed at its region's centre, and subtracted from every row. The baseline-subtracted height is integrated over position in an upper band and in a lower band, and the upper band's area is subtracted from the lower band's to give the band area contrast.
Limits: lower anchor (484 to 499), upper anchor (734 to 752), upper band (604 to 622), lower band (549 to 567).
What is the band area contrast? -5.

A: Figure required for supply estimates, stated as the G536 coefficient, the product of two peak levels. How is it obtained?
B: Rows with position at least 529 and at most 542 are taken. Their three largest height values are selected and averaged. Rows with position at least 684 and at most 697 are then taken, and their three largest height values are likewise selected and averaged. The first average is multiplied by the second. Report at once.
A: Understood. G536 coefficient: 2.47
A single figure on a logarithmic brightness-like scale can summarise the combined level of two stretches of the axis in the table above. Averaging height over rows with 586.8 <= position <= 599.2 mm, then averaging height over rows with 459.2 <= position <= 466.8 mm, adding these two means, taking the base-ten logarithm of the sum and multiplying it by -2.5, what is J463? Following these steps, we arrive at -1.304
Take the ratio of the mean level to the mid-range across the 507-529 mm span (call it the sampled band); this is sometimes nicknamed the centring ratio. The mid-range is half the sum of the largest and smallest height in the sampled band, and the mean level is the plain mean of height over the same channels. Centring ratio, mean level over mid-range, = 0.981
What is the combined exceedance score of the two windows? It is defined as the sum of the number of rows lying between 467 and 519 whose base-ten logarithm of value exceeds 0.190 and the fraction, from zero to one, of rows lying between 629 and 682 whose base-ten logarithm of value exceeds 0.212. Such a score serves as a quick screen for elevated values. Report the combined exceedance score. 11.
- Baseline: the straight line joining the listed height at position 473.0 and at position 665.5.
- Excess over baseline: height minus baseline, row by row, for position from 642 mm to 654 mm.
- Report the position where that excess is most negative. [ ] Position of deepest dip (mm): 650.5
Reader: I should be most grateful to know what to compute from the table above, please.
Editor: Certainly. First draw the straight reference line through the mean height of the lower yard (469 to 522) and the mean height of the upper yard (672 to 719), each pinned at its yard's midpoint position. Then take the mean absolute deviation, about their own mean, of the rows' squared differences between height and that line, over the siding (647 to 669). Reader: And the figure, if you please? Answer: 0.022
